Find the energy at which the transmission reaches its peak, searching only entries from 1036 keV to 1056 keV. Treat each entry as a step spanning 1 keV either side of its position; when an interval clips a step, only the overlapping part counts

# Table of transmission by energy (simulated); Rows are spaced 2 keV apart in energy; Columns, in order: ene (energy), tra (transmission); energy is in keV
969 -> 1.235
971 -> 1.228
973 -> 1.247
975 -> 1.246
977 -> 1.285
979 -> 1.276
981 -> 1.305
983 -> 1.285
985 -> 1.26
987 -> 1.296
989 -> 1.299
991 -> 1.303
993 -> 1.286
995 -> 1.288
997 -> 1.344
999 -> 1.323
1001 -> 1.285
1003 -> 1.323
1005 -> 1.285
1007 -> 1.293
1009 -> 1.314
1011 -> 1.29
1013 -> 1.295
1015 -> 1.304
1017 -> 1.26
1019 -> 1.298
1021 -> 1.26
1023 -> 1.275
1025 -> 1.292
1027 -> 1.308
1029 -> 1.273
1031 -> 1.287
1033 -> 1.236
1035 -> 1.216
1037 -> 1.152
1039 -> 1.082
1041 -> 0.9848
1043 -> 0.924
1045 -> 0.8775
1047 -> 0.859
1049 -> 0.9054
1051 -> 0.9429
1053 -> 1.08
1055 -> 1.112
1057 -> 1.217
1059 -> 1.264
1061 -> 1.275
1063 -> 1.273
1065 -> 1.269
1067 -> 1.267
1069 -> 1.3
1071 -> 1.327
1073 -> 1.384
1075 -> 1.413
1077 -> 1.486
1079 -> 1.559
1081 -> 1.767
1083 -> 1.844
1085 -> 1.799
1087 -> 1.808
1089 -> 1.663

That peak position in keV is 1037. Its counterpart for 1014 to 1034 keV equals 1027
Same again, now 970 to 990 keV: 981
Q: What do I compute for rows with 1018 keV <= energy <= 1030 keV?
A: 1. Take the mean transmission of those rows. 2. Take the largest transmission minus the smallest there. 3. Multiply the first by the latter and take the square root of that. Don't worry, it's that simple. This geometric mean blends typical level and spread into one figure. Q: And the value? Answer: 0.25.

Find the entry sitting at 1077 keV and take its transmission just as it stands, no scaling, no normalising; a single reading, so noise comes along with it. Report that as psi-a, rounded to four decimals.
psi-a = 1.4860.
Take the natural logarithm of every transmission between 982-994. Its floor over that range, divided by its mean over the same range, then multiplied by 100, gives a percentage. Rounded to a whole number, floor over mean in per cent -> 91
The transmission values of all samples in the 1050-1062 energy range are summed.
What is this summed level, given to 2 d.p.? 6.89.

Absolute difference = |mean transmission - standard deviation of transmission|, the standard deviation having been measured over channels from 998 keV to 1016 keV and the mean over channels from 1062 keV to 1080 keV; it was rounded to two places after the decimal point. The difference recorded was 1.35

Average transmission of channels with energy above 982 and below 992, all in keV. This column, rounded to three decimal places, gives 1.289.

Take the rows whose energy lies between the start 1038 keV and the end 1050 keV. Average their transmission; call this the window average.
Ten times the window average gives 9.4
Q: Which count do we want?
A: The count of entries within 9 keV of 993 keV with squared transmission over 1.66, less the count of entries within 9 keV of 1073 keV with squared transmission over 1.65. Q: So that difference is -2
